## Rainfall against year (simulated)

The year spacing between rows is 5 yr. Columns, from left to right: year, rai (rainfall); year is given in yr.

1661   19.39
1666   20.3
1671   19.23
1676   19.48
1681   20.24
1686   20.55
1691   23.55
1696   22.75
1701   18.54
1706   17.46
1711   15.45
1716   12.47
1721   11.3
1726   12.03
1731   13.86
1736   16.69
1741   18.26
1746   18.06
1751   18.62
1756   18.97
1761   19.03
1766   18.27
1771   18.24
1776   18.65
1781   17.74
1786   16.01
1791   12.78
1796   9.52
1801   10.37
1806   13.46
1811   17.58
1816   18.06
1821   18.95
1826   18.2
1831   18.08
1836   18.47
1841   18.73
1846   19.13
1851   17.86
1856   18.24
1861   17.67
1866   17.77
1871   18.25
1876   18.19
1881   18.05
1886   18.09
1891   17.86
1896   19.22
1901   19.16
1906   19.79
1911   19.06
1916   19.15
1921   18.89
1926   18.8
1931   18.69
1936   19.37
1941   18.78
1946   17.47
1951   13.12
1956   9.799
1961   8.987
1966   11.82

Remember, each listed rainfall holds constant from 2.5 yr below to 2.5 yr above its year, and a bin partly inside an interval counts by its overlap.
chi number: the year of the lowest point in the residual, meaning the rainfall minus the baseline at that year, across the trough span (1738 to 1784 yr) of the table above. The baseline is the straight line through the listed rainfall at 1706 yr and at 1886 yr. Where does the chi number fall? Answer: 1781 yr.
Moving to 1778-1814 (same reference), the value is 1796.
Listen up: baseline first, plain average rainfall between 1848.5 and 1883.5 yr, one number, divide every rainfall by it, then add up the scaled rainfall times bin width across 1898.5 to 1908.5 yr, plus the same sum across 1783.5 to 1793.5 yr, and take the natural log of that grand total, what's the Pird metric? 2.93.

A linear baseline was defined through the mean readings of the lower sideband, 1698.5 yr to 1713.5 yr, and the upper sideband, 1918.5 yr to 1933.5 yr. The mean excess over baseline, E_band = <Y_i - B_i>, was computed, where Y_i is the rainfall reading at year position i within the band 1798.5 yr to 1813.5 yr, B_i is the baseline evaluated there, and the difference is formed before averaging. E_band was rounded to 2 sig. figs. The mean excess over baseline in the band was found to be -4.1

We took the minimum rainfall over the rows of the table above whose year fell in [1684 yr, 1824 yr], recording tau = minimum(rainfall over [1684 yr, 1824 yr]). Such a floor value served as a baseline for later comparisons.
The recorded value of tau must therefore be 9.52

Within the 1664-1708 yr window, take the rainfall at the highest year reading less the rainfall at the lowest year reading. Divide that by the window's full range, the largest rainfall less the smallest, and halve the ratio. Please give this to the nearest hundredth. -0.23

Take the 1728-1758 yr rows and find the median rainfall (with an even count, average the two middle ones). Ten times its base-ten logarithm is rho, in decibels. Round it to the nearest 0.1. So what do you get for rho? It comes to 12.6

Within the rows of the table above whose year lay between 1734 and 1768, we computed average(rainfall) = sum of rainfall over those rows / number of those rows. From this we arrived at 18.3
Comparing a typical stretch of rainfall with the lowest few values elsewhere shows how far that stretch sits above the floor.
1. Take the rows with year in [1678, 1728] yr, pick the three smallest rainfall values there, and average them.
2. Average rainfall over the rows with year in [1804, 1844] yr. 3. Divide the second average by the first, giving 1.5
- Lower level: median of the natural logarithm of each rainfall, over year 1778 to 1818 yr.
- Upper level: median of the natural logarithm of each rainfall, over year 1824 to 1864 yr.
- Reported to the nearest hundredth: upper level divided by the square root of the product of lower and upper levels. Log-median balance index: 1.04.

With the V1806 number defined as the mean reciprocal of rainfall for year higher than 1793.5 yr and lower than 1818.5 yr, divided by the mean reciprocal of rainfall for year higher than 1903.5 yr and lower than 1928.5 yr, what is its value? 1.5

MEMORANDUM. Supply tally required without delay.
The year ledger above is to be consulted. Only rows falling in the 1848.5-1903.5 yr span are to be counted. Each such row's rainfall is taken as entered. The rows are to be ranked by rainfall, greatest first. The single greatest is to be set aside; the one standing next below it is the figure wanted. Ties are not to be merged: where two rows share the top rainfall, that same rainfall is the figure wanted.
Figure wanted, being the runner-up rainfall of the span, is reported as 19.16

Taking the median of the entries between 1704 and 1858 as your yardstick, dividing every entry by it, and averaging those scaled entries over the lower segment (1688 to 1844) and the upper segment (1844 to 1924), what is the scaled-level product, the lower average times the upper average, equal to 0.95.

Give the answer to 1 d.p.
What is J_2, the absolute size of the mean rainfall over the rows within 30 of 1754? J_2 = 17.4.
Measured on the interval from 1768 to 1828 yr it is 15.8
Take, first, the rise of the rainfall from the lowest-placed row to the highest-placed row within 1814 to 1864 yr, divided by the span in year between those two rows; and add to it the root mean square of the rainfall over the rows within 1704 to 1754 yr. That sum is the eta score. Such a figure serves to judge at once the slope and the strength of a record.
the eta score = 15.6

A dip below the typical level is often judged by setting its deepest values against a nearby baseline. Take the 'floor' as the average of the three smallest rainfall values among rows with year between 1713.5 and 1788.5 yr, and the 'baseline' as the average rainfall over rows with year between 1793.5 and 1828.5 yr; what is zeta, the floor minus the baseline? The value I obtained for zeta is -3.2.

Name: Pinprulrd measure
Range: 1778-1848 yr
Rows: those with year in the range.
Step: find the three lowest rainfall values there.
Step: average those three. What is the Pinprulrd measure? 10.9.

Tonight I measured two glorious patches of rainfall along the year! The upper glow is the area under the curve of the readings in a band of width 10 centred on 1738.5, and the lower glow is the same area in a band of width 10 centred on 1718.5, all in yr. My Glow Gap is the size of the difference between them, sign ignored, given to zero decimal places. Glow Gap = 56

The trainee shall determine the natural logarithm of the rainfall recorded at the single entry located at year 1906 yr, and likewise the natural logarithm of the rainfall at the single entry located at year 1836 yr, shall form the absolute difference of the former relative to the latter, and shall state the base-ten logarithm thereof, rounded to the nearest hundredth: -1.16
